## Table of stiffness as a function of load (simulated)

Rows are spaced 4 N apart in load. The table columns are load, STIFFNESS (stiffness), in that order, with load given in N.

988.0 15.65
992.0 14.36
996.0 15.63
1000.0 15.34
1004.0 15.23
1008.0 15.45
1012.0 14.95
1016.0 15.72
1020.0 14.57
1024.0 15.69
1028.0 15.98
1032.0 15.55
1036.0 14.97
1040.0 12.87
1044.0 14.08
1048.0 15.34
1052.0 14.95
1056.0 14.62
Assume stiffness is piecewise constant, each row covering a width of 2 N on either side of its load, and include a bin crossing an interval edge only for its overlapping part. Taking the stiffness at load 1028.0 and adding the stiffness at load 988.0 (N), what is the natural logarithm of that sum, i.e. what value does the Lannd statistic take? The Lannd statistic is 3.45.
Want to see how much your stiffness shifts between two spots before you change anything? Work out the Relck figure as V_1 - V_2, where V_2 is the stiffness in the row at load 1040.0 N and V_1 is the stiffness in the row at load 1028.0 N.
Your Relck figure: 3.1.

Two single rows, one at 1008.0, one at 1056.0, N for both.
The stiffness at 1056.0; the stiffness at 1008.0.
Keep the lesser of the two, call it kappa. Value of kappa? 14.6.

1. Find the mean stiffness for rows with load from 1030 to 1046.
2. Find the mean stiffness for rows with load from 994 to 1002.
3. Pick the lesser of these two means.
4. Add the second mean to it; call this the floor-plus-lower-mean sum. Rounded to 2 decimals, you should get 29.85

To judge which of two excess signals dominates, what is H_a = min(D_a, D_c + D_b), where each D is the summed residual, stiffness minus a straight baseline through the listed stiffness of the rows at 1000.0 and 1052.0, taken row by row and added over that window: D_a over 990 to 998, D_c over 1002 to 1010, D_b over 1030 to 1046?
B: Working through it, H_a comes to -2.7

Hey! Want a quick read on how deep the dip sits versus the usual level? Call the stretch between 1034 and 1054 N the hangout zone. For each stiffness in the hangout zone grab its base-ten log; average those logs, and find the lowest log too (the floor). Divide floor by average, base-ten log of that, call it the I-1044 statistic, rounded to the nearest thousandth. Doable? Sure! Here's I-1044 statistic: -0.019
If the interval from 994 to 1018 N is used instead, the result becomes -0.005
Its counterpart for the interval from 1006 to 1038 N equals -0.008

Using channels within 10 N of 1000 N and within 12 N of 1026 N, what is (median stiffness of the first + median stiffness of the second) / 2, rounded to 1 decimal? 15.5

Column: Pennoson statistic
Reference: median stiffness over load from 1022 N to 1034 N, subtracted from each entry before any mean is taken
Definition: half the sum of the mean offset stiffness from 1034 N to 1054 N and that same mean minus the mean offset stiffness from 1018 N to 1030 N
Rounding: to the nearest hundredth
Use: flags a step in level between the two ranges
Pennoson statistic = -1.11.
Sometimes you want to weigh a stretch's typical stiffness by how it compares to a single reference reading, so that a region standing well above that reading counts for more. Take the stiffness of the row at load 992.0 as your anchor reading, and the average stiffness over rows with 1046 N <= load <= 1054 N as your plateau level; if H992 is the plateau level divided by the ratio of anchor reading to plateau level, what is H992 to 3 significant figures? 16.0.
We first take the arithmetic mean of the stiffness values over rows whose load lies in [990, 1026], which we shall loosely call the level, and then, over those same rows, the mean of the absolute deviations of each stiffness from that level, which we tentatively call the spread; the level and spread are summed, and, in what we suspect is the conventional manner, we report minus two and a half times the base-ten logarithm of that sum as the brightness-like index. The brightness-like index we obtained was -2.983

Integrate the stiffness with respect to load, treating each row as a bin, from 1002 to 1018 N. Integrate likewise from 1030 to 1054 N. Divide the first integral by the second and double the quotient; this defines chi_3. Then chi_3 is 1.4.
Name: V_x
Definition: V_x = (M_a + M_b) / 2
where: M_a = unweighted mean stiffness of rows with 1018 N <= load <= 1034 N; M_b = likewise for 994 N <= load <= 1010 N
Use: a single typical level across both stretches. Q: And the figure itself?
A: 15.4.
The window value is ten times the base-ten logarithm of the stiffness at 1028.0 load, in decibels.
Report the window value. 12.0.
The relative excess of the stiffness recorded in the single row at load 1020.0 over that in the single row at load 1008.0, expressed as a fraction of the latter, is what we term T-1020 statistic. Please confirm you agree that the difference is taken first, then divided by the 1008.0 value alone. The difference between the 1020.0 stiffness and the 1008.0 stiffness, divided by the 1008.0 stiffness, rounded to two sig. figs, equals -0.057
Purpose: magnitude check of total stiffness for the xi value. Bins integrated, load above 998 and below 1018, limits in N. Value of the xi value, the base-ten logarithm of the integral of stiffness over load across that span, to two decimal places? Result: 2.49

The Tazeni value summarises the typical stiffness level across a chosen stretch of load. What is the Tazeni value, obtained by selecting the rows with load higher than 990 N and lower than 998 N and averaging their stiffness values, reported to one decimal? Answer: 15.0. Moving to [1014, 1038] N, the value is 15.4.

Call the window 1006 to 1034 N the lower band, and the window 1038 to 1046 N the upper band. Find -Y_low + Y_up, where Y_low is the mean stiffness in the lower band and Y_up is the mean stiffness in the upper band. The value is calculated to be -1.9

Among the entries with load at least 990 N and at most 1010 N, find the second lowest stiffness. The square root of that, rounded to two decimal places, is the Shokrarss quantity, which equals 3.90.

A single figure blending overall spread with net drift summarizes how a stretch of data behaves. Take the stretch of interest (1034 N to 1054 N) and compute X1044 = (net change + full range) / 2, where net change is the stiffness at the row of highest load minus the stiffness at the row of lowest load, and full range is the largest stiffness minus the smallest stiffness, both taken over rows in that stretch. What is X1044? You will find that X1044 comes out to 1.2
